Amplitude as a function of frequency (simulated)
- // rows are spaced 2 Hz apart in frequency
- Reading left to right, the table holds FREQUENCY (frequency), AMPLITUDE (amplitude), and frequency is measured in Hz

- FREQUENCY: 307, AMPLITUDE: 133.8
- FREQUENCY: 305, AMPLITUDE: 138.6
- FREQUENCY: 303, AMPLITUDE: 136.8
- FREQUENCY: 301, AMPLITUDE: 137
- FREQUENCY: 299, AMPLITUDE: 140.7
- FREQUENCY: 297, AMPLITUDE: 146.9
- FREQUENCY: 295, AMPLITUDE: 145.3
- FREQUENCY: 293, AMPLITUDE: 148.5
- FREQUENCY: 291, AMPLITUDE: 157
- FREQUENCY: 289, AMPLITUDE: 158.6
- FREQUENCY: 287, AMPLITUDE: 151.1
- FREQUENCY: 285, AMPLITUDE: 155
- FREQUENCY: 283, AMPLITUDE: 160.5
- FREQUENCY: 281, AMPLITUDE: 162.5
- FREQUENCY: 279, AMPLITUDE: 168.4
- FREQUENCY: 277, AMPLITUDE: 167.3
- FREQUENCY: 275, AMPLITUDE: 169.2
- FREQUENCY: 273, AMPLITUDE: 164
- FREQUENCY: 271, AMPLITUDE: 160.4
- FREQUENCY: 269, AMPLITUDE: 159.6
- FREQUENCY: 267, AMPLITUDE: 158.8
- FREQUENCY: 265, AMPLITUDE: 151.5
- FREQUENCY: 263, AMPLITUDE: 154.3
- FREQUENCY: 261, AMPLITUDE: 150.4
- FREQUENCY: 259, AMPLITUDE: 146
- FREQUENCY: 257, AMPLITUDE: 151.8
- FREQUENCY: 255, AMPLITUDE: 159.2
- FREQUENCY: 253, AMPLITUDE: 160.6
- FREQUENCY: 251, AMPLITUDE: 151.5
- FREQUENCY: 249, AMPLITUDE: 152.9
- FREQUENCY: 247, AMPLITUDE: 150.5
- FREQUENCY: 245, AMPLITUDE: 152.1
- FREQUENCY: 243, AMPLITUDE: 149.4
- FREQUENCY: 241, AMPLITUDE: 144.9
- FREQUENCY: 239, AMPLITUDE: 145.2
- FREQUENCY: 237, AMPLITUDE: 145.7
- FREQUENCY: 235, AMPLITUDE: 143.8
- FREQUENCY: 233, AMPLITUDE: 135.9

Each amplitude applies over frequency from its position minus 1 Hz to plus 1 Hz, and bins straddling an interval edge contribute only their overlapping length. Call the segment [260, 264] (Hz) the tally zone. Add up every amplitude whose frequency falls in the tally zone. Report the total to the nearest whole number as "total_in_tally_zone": 305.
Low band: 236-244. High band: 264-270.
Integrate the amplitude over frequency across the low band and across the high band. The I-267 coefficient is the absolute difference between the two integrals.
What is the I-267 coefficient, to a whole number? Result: 231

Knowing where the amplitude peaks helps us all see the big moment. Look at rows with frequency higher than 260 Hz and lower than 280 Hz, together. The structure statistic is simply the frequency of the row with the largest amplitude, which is 275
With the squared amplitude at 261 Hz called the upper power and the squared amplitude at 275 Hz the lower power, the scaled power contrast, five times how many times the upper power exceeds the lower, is 4.0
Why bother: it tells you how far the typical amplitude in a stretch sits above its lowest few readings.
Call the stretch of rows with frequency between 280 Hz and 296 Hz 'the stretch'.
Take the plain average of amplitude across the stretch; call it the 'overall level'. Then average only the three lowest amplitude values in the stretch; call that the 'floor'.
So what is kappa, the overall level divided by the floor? 1.04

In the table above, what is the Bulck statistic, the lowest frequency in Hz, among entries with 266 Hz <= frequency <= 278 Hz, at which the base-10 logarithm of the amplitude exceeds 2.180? 267 Hz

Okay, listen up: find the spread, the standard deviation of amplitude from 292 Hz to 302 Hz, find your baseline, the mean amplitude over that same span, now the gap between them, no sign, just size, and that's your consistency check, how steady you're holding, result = 139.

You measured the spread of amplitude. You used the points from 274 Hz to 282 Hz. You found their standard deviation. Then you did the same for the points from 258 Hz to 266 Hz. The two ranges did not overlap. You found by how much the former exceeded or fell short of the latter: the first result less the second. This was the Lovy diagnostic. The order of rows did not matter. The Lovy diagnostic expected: 0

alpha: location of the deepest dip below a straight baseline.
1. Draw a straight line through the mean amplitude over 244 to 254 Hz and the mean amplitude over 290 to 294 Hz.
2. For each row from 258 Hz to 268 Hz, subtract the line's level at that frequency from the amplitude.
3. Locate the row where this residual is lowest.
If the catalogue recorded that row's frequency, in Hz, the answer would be 259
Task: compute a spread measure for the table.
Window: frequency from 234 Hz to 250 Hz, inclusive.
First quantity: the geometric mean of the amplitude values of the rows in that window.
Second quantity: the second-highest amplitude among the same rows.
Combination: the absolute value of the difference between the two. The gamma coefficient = 4.1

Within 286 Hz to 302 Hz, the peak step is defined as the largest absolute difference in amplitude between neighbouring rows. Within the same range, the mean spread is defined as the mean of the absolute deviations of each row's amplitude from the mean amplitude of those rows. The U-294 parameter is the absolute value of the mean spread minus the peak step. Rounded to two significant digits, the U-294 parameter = 2.8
